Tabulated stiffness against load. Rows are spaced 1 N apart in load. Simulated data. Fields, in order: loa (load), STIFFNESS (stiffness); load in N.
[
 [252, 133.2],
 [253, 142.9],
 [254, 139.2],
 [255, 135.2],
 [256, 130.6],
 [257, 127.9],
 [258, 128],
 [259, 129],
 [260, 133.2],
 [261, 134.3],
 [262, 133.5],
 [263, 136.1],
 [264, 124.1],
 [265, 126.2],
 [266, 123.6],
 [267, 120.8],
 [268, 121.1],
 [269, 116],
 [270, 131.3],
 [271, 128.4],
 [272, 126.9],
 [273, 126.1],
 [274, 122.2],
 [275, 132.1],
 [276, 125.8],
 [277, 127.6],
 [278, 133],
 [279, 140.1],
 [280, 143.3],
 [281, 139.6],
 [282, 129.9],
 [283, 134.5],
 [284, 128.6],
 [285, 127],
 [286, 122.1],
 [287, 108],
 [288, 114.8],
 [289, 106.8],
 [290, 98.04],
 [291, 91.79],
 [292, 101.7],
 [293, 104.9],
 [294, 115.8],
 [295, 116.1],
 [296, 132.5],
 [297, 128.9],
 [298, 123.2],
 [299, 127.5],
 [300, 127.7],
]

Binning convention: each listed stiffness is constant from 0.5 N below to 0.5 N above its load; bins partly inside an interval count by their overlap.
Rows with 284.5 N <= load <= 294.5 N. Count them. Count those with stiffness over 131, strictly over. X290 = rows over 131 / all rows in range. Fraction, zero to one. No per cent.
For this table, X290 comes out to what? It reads 0.0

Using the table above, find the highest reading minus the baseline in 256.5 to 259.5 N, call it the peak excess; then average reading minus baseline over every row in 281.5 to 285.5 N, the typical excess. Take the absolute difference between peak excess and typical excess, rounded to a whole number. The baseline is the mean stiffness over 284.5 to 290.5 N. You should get 1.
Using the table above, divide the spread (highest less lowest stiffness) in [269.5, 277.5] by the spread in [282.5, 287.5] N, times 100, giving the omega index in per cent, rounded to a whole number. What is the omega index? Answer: 37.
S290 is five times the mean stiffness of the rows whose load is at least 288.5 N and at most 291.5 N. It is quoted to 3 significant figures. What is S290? 494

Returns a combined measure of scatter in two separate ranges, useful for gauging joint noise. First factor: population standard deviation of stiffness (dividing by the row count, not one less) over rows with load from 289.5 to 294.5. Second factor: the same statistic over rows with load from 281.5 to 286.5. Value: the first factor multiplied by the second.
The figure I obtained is 32.1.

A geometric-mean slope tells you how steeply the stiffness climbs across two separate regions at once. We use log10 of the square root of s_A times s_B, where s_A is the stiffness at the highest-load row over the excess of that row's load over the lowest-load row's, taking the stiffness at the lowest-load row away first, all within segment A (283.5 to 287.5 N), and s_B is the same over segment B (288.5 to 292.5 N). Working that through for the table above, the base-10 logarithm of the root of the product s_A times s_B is 0.5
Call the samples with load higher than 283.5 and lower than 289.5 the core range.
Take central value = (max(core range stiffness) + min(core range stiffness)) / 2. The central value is 118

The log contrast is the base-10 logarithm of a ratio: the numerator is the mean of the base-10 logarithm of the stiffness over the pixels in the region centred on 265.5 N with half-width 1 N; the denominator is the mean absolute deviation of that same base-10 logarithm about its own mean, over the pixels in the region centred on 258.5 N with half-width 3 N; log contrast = 2.46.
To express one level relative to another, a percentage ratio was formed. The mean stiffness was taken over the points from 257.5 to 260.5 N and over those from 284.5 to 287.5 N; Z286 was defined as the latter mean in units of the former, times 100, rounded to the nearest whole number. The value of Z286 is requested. 92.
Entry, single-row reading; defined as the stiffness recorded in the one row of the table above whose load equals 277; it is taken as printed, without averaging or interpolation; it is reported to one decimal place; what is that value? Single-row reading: 127.6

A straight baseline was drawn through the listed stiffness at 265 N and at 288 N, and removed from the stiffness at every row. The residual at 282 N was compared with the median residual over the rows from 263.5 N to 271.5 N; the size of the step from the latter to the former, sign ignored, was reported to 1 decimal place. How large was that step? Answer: 14.5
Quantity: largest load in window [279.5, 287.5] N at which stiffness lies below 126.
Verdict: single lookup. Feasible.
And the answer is 287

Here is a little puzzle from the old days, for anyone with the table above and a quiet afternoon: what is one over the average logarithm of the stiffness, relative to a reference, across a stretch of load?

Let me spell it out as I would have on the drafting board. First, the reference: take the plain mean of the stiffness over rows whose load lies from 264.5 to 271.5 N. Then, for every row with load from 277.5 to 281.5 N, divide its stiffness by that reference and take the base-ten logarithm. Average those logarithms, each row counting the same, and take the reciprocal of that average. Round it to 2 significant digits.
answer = 20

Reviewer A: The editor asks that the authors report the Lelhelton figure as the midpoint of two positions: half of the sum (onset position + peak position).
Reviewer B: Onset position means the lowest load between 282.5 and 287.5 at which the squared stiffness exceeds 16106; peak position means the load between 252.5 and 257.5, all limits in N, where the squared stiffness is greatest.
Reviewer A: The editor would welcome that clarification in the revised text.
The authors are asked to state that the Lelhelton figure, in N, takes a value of 268.0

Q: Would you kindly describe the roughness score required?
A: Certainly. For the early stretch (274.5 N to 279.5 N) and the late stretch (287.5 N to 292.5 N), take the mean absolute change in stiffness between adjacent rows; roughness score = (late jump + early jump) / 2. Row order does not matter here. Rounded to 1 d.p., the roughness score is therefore 6.7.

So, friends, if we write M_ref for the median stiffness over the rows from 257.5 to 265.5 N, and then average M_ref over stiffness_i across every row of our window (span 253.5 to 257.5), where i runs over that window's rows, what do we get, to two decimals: 0.99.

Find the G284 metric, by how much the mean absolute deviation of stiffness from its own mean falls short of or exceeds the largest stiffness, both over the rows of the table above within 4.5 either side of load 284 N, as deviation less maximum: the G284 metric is -135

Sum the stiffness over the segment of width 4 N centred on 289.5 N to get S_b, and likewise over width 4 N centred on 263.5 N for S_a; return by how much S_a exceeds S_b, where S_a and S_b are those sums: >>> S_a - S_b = 108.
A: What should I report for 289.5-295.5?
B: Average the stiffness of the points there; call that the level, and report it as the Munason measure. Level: 105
